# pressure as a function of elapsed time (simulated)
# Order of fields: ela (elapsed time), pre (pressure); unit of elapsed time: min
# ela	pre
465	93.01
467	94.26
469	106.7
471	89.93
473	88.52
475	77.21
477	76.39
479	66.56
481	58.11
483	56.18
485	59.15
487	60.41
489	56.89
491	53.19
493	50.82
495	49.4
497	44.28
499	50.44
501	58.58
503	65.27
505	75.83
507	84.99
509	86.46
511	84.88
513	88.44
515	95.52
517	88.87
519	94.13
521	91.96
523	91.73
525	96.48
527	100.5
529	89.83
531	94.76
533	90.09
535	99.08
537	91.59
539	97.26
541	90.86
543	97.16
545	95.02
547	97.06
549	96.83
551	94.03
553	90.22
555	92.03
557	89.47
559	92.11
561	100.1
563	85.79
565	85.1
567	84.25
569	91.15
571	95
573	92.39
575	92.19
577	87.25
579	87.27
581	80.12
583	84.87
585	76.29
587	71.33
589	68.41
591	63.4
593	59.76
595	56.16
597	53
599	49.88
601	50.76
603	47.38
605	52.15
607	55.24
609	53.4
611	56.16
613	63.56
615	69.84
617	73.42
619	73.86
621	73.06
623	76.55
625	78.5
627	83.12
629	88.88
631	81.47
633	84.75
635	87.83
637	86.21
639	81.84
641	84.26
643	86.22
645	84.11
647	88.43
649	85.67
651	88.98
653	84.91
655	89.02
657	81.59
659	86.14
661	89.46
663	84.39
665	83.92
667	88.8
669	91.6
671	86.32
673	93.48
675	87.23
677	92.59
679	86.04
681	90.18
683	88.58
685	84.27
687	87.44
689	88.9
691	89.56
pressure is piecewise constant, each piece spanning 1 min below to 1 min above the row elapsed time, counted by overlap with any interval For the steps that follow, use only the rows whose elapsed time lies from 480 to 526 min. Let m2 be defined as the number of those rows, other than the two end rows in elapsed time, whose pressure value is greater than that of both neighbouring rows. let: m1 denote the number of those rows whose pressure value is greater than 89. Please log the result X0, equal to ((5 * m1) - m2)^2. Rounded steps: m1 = 5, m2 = 4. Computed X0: 441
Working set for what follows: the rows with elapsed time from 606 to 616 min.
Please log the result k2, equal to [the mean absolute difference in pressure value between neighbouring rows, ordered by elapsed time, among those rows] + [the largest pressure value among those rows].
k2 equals 74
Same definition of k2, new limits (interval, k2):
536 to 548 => 102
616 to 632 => 92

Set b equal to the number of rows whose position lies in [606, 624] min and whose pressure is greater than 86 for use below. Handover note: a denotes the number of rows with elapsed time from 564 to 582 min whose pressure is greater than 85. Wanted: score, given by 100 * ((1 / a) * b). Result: 0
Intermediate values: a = 7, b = 0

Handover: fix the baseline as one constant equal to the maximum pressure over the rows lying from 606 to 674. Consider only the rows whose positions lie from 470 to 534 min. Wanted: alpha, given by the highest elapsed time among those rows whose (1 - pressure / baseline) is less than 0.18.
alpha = 533 min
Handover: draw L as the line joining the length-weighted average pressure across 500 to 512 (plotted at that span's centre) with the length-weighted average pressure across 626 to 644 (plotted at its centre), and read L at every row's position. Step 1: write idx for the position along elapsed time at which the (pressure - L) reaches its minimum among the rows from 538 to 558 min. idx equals 557 min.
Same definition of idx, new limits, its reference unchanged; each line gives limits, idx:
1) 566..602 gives 599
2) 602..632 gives 603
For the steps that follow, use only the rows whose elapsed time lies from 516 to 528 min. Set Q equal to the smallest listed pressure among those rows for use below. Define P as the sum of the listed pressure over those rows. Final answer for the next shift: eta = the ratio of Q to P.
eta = 0.158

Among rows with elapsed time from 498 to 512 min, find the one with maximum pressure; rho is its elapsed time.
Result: 509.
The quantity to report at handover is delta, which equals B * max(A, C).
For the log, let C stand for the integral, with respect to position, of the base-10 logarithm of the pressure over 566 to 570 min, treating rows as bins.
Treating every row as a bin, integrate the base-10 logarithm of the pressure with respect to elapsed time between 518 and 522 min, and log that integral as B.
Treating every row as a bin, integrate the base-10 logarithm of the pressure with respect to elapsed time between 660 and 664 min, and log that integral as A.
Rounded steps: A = 7.76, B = 7.87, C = 7.77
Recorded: 61.2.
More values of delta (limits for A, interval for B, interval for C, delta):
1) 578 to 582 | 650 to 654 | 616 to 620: 59.6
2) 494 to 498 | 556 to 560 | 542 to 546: 62.1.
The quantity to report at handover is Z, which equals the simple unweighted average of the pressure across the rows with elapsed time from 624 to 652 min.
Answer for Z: 85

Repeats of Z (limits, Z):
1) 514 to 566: 93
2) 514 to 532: 94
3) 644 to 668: 86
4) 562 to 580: 89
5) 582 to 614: 60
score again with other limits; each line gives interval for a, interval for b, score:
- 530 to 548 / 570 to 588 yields 56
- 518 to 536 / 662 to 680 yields 78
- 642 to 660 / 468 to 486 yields 50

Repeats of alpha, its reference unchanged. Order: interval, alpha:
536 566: 565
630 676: 675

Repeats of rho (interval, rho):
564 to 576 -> 571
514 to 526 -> 525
